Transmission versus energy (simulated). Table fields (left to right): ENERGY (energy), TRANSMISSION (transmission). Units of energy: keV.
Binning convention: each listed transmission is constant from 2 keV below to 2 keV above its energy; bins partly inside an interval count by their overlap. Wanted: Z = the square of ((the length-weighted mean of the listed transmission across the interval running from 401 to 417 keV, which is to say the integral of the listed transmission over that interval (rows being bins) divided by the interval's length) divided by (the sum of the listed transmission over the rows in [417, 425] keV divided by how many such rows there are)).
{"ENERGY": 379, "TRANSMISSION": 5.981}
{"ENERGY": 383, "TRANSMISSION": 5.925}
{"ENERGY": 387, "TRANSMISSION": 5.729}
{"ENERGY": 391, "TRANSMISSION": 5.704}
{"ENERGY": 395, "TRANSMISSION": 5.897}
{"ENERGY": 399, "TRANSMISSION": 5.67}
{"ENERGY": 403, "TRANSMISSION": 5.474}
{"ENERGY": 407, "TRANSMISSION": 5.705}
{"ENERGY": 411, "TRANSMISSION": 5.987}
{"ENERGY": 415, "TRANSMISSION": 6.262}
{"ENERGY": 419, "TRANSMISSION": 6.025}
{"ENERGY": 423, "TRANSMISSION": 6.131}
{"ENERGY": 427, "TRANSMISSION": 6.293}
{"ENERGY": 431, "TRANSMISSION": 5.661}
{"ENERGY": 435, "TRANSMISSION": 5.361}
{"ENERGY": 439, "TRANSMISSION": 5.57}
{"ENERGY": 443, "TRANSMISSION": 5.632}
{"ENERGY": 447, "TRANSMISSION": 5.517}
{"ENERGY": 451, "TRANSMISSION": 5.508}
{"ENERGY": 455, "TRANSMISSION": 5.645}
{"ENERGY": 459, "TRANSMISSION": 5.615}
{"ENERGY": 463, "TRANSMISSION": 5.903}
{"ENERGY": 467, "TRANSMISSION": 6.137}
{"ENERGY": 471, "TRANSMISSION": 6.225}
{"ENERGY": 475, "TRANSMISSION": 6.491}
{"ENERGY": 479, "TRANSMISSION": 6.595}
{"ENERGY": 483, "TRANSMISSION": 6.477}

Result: 0.93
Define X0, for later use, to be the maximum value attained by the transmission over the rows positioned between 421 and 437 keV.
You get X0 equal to 6.293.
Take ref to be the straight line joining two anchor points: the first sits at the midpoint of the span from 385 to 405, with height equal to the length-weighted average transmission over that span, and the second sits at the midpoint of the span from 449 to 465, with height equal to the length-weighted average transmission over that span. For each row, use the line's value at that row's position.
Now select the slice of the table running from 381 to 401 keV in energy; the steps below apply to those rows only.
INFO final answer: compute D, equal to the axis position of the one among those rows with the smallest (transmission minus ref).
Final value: 399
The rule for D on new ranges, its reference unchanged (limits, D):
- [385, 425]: 403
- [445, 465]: 451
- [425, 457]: 435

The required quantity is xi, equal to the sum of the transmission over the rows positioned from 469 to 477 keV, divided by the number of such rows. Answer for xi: 6.36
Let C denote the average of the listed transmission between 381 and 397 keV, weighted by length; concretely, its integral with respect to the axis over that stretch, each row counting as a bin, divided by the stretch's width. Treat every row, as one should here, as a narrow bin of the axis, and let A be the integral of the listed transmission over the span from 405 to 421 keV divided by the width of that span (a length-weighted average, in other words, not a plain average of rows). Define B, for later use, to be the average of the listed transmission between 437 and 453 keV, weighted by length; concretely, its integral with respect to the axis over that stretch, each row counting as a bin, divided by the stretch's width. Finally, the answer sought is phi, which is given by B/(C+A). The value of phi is 0.471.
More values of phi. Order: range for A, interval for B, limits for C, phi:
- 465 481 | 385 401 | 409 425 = 0.461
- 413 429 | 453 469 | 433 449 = 0.498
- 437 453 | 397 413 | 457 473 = 0.495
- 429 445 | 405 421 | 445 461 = 0.539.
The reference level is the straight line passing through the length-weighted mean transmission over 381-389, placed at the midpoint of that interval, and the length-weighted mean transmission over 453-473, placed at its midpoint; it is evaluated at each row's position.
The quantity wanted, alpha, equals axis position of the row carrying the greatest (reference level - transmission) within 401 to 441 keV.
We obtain 435 keV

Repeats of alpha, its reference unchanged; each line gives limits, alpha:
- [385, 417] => 403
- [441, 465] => 451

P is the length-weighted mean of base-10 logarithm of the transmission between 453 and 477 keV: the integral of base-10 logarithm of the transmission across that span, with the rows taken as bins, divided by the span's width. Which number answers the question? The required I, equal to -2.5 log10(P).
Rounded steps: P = 0.778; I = 0.27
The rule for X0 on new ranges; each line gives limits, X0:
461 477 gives 6.491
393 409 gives 5.897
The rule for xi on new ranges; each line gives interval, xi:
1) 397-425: 5.89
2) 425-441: 5.72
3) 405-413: 5.85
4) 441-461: 5.58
